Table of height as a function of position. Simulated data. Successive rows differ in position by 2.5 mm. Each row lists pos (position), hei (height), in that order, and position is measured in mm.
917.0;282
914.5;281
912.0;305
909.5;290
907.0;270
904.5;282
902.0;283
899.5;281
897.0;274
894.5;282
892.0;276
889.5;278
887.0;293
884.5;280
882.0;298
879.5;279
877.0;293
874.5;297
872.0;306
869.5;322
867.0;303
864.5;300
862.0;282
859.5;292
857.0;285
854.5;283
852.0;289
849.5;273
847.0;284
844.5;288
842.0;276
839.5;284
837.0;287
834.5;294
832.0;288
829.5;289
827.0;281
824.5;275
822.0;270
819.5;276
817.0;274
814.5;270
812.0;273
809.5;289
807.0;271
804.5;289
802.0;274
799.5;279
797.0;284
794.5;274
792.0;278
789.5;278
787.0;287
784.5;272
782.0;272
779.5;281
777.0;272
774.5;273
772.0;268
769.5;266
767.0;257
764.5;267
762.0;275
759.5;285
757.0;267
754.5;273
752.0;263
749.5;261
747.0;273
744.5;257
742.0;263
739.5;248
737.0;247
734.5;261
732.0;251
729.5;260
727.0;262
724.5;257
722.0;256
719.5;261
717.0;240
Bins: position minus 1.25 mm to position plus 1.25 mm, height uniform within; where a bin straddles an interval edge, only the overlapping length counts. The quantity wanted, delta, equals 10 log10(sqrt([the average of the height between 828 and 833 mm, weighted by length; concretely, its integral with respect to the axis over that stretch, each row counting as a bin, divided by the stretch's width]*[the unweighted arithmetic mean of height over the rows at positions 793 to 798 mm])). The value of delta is 24.5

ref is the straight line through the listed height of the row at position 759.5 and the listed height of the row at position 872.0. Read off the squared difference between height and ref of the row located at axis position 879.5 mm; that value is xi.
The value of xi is 807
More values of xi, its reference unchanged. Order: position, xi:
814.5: 638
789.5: 159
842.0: 595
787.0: 10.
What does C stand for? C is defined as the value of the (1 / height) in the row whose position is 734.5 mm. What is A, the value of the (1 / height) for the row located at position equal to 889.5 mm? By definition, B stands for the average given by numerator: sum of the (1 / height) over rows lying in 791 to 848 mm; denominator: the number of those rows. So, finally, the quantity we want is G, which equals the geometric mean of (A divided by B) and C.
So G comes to 0.0621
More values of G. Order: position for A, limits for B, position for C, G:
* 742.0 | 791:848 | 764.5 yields 0.0632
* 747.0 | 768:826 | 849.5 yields 0.0608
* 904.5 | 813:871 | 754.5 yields 0.0608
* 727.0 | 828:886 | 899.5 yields 0.0627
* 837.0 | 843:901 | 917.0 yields 0.0597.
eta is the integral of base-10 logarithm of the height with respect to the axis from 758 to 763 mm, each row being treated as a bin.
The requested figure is 12.2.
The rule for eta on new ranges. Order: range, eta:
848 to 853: 12.2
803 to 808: 12.2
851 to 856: 12.3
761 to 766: 12.2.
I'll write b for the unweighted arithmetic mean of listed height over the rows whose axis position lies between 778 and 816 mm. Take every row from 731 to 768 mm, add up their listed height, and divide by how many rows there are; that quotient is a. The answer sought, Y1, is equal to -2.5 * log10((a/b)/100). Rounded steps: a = 263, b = 278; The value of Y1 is 5.06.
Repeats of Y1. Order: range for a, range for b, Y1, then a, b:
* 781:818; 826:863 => 5.03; 278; 285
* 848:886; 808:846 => 4.96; 292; 281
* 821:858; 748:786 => 4.95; 283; 270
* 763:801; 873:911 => 5.04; 274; 284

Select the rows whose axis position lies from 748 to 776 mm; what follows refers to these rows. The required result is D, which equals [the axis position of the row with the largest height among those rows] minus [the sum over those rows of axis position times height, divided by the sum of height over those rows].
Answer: -2.5 mm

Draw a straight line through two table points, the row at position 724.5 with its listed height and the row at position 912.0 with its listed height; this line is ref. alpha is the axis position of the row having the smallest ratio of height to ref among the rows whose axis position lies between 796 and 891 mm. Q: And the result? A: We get 889.5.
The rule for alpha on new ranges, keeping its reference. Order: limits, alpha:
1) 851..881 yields 879.5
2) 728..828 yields 737.0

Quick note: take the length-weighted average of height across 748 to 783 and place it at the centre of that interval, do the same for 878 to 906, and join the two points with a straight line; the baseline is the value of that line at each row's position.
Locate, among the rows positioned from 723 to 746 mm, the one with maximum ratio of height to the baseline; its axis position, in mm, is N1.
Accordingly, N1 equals 727.0 mm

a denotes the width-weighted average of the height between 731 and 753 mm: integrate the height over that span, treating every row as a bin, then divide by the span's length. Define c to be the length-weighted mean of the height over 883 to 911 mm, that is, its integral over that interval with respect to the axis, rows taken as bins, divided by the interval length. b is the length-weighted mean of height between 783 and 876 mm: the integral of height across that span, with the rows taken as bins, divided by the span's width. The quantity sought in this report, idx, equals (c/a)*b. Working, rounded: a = 258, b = 284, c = 281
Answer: 309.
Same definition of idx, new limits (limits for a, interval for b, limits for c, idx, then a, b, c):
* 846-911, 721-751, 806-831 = 249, 288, 258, 277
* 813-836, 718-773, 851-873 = 278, 280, 263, 296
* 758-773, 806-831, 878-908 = 289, 270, 277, 282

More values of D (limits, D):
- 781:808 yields 10.0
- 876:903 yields -7.4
